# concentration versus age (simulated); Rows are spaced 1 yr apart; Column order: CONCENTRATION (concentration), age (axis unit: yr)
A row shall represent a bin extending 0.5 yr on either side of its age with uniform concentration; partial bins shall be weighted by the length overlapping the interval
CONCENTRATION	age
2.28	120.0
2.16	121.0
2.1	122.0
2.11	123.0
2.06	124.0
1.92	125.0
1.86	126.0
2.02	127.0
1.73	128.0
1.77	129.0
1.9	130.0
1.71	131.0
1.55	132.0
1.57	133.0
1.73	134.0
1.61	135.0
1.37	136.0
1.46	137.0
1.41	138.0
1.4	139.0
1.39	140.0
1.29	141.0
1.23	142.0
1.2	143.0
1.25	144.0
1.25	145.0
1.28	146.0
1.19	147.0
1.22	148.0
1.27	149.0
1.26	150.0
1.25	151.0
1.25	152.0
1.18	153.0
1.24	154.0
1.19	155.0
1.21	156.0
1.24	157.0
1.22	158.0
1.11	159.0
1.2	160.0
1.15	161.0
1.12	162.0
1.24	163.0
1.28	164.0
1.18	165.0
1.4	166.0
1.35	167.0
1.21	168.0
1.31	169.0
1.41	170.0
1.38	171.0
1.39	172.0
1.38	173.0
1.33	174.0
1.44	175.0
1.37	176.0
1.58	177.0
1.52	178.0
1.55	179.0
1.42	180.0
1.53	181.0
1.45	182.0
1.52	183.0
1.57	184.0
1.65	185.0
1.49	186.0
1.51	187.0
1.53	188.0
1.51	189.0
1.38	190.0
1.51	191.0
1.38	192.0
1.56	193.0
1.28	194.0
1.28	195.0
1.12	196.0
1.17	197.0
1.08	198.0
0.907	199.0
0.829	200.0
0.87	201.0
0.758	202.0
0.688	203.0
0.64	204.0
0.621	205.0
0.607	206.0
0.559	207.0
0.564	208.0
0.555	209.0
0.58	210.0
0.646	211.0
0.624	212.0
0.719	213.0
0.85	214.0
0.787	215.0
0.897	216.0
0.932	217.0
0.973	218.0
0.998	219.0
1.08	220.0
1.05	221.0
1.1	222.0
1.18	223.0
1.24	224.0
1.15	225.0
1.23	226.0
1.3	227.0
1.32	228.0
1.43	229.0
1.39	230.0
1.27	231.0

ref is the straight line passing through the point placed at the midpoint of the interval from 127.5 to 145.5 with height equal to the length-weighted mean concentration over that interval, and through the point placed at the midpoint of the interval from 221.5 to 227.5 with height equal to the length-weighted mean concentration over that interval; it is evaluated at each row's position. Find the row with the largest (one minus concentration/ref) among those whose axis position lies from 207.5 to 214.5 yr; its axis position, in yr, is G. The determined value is 209.0 yr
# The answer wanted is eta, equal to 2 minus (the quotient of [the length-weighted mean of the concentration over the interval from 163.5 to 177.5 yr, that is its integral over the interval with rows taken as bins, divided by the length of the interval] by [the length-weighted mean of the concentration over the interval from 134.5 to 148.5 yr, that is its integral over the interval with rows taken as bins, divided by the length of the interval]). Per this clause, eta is 1.0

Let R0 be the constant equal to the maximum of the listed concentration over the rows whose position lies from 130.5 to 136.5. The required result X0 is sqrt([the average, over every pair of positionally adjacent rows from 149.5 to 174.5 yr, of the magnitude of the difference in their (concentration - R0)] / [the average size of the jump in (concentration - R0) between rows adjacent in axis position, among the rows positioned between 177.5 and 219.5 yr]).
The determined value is 0.90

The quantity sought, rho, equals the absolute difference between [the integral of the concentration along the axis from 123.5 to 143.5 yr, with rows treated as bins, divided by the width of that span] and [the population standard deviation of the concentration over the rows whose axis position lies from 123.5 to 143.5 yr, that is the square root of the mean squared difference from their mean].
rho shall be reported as 1.4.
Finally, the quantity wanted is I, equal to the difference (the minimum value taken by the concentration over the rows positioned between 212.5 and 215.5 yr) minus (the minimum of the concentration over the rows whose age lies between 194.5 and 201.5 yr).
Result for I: -0.11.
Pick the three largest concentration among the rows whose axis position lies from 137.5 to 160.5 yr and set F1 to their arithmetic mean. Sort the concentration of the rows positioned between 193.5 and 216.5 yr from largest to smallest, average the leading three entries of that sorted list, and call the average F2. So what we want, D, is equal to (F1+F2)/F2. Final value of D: 2.1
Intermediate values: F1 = 1.40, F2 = 1.24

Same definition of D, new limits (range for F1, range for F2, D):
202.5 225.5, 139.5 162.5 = 1.9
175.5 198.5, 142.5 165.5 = 2.3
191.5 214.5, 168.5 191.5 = 1.9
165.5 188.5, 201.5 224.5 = 2.4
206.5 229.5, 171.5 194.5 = 1.8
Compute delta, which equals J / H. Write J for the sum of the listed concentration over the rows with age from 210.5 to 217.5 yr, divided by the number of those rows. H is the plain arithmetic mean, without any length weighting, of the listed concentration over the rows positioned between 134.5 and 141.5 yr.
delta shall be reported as 0.5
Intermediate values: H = 1.4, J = 0.78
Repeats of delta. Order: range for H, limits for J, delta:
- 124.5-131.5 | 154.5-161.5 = 0.6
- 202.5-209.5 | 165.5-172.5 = 2.2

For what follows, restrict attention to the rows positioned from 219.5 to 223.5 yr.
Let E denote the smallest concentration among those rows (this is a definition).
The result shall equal 1.05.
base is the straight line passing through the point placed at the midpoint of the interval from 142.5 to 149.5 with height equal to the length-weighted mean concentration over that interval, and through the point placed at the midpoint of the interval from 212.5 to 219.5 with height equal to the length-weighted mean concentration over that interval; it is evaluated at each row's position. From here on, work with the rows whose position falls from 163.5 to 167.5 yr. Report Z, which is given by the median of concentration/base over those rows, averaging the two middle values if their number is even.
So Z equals 1.2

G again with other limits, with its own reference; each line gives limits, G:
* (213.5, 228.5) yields 215.0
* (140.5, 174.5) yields 159.0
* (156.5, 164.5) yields 159.0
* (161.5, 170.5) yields 162.0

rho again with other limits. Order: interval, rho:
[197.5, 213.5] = 0.6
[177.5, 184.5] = 1.5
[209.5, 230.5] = 0.8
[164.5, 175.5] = 1.3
